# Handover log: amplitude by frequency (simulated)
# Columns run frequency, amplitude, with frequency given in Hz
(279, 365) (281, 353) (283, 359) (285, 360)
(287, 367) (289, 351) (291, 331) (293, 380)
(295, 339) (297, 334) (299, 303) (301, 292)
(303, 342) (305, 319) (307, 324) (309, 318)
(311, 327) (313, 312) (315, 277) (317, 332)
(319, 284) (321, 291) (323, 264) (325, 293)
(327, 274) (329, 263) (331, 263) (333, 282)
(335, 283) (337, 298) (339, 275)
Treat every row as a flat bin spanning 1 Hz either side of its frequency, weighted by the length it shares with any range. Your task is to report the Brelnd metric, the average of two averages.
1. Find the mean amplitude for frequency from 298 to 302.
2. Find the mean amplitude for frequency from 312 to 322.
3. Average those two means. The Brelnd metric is 298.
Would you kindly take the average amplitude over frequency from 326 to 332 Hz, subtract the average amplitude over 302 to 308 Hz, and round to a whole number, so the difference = -62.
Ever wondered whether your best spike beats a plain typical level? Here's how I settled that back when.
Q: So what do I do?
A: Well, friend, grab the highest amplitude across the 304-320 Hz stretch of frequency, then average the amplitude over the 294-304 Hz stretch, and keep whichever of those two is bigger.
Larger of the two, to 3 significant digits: 332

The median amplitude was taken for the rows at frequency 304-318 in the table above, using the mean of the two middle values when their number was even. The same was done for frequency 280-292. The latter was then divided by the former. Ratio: 1.12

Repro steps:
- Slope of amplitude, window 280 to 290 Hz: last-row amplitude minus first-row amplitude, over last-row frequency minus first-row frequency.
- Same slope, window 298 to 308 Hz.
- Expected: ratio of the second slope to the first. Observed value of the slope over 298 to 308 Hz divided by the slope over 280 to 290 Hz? -10.5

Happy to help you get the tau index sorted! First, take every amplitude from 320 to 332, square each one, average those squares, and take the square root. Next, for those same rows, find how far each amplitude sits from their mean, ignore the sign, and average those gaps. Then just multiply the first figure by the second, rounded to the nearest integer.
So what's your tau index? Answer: 3177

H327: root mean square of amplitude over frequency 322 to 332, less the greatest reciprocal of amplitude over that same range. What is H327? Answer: 272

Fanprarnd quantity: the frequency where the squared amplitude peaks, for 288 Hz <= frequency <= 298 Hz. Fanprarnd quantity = 293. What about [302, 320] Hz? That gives 303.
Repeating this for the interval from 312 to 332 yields 317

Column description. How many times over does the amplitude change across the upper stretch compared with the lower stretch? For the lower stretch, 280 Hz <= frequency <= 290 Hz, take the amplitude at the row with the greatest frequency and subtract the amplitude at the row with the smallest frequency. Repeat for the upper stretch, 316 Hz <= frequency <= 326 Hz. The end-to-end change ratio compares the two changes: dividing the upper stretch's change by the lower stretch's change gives 19.5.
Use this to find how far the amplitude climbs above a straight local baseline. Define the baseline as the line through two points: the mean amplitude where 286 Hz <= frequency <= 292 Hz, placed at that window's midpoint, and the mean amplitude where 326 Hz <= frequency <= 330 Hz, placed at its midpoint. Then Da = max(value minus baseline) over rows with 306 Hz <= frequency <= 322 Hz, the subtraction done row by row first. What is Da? 41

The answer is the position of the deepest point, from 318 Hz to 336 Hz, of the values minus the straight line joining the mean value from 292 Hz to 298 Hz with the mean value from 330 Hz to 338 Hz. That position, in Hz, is 323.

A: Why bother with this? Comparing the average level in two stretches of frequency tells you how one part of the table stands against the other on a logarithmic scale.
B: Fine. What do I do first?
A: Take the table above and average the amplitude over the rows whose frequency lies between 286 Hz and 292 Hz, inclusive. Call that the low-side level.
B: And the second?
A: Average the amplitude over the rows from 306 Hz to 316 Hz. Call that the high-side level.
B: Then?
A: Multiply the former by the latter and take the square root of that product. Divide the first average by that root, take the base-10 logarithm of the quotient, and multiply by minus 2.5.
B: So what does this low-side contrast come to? -0.06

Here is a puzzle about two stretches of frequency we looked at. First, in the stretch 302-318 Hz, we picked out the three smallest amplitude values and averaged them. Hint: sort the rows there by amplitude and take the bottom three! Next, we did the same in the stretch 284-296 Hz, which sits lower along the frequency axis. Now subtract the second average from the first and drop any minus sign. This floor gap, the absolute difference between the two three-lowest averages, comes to 38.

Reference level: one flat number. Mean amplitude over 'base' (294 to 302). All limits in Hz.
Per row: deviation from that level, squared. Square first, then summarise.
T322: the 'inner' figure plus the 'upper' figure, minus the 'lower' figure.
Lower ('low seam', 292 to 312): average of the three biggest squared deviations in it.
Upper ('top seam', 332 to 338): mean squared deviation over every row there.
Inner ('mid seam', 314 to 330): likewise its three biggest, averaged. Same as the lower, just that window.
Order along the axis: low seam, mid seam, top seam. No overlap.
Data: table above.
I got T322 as 1699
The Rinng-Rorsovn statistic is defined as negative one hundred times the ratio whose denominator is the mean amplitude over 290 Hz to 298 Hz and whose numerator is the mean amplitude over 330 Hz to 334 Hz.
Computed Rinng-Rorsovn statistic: -79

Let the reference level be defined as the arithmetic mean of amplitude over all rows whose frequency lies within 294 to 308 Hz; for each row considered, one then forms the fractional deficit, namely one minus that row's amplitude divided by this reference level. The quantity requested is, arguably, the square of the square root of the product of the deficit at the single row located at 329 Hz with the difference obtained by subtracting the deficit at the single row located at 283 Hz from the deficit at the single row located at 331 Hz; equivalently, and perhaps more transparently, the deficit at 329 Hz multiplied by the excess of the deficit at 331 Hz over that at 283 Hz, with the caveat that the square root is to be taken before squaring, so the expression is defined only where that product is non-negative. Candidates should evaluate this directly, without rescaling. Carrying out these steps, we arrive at 0.055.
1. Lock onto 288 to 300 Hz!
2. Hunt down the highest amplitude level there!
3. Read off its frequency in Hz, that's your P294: 293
